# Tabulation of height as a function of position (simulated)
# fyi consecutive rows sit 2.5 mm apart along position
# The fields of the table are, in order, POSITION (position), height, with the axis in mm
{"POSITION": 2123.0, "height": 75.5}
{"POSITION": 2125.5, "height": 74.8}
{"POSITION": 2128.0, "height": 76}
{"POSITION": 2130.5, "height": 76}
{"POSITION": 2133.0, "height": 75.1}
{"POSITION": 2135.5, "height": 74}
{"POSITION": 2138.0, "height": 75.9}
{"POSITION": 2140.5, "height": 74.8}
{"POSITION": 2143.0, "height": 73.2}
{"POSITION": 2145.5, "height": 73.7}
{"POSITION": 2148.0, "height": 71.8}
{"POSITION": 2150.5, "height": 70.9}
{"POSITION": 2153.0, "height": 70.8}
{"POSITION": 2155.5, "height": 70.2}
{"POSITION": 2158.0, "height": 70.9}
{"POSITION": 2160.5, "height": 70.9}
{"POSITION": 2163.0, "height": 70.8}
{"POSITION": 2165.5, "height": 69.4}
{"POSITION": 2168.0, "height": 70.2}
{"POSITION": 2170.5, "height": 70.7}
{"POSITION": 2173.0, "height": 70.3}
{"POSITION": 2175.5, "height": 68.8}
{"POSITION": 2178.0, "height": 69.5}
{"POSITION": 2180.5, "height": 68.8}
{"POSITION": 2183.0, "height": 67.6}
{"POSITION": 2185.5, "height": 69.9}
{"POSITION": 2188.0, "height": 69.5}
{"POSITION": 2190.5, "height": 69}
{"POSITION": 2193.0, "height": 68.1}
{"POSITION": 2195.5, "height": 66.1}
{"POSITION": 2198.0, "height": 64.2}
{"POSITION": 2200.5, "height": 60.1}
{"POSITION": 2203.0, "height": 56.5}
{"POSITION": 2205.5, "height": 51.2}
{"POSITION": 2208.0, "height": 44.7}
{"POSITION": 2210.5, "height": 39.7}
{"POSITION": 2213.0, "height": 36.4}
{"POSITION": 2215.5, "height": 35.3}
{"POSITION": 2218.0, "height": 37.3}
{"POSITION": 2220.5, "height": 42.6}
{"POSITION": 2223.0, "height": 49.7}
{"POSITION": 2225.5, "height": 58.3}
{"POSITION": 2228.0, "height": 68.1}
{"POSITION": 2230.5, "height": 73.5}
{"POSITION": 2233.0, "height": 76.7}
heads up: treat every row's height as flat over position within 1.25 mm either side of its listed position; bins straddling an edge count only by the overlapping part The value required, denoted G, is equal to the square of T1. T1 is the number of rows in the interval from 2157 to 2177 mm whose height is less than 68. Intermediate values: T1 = 0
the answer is 0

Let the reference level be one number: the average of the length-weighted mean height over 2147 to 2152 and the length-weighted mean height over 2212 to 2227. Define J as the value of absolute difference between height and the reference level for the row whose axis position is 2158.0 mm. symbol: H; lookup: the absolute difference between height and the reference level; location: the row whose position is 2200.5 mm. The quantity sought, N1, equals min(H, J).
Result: 3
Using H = 2.6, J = 13.4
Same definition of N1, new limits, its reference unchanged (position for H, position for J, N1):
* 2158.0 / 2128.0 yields 13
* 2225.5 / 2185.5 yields 1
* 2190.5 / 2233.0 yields 11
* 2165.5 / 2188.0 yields 12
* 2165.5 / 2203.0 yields 1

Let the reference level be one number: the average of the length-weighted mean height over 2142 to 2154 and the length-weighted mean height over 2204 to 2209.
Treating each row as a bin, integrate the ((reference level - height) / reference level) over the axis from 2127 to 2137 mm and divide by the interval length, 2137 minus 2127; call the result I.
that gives -0.25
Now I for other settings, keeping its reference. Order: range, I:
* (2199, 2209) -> 0.11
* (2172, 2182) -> -0.15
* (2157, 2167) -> -0.17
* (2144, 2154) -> -0.19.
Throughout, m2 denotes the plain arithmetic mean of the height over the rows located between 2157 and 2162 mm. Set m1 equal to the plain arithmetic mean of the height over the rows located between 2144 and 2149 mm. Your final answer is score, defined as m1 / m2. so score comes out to 1.03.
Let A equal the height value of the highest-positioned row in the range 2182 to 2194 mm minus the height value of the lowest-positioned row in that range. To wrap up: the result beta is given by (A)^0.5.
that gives 0.7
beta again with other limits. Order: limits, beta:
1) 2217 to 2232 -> 6.0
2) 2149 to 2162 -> 0.0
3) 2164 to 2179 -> 0.3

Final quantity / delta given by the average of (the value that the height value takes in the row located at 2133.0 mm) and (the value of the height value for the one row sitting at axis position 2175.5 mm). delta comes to 72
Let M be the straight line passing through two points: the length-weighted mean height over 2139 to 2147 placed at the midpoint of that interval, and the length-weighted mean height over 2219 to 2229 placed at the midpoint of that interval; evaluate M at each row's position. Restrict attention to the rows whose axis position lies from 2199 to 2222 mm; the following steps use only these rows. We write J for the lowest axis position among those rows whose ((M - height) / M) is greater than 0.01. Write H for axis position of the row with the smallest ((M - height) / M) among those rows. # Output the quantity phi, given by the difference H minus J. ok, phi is -2.5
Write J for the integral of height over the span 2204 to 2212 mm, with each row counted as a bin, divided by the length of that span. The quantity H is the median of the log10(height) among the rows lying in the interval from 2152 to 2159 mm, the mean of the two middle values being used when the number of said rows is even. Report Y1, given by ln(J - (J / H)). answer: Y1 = 3.04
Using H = 1.85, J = 45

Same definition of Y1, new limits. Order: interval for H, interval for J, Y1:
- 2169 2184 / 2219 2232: 3.28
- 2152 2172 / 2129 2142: 3.54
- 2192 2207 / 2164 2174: 3.44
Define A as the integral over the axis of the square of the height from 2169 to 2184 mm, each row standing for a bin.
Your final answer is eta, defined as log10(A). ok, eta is 4.86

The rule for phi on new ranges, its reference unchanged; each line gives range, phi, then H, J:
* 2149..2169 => 17.5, 2168.0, 2150.5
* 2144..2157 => -2.5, 2145.5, 2148.0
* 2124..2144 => 12.5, 2138.0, 2125.5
